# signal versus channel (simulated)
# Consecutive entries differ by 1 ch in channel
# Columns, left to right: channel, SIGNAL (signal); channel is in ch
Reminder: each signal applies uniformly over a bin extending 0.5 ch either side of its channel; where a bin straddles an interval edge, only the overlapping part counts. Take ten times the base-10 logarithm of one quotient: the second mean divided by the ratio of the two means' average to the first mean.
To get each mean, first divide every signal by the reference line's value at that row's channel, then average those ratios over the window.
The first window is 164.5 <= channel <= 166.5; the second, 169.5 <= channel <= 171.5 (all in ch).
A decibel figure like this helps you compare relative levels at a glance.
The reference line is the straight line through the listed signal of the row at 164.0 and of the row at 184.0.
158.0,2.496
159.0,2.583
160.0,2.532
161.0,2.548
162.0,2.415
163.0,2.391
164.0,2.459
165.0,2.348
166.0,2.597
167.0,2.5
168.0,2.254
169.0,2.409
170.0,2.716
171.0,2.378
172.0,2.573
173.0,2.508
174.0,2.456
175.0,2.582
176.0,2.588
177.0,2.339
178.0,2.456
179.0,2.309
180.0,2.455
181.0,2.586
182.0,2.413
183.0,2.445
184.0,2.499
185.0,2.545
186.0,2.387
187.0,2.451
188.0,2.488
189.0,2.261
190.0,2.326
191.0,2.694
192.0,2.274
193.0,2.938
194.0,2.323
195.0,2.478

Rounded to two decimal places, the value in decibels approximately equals 0.07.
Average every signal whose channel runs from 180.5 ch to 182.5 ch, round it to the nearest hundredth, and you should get 2.50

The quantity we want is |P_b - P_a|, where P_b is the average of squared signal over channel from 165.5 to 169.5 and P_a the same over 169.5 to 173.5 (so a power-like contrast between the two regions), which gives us 0.52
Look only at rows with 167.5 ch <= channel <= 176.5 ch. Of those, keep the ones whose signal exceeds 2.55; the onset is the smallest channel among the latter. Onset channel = 170.0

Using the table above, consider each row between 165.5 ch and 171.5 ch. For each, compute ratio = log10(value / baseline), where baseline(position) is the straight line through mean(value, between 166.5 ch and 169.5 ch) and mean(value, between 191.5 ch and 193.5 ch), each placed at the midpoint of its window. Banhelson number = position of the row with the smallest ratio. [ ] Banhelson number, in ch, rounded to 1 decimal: 168.0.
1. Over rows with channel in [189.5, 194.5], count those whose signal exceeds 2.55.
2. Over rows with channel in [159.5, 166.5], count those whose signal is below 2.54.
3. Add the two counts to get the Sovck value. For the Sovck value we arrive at 7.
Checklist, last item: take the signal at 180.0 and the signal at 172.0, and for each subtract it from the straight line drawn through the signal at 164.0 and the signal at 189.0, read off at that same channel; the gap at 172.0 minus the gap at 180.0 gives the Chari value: -0.05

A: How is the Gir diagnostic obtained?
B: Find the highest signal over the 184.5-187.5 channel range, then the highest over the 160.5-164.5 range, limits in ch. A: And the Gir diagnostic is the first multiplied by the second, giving 6.48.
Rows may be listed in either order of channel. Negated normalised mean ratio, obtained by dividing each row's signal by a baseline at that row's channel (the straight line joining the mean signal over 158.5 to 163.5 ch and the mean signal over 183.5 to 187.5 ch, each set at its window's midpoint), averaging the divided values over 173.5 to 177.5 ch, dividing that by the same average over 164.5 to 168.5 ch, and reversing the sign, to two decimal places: -1.03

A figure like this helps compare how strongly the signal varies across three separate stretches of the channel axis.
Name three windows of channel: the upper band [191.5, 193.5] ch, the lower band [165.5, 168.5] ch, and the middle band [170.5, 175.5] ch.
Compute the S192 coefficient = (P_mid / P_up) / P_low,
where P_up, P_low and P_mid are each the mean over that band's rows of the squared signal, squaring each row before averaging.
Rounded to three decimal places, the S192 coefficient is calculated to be 0.150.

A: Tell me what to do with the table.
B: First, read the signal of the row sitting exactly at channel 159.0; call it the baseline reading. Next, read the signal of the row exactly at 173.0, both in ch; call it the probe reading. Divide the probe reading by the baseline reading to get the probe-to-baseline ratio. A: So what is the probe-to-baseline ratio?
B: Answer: 0.97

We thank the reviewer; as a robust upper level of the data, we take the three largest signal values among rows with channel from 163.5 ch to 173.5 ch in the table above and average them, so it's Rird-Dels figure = 2.63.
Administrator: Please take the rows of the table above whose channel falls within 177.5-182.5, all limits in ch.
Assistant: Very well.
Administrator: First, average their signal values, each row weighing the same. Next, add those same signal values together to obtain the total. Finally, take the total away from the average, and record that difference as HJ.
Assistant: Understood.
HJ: -9.8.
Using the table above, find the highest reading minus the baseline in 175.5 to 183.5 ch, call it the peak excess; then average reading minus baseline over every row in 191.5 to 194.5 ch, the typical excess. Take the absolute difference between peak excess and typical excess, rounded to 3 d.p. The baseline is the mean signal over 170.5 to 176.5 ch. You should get 0.076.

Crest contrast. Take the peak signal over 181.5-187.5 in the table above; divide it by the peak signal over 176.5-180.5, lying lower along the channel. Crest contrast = 1.04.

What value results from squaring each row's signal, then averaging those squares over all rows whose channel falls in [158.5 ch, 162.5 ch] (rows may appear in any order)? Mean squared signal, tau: 6.35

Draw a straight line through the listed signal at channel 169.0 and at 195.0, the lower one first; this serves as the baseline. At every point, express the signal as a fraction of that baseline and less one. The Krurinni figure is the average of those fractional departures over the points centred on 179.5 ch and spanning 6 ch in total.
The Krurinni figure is -0.004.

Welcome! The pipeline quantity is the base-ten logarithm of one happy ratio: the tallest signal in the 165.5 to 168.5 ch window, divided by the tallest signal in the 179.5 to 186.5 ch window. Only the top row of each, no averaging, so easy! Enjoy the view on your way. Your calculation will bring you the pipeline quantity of 0.00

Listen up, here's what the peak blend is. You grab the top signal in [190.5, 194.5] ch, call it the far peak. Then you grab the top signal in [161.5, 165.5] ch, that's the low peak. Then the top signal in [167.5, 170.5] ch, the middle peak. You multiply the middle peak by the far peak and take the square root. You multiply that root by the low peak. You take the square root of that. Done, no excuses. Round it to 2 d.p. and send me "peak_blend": 2.64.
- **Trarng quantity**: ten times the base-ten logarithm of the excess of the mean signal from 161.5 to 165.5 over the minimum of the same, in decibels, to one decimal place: -12.6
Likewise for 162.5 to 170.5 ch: -6.9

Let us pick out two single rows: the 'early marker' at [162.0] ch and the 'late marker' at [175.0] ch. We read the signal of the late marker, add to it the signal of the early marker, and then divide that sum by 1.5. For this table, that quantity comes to 3.33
